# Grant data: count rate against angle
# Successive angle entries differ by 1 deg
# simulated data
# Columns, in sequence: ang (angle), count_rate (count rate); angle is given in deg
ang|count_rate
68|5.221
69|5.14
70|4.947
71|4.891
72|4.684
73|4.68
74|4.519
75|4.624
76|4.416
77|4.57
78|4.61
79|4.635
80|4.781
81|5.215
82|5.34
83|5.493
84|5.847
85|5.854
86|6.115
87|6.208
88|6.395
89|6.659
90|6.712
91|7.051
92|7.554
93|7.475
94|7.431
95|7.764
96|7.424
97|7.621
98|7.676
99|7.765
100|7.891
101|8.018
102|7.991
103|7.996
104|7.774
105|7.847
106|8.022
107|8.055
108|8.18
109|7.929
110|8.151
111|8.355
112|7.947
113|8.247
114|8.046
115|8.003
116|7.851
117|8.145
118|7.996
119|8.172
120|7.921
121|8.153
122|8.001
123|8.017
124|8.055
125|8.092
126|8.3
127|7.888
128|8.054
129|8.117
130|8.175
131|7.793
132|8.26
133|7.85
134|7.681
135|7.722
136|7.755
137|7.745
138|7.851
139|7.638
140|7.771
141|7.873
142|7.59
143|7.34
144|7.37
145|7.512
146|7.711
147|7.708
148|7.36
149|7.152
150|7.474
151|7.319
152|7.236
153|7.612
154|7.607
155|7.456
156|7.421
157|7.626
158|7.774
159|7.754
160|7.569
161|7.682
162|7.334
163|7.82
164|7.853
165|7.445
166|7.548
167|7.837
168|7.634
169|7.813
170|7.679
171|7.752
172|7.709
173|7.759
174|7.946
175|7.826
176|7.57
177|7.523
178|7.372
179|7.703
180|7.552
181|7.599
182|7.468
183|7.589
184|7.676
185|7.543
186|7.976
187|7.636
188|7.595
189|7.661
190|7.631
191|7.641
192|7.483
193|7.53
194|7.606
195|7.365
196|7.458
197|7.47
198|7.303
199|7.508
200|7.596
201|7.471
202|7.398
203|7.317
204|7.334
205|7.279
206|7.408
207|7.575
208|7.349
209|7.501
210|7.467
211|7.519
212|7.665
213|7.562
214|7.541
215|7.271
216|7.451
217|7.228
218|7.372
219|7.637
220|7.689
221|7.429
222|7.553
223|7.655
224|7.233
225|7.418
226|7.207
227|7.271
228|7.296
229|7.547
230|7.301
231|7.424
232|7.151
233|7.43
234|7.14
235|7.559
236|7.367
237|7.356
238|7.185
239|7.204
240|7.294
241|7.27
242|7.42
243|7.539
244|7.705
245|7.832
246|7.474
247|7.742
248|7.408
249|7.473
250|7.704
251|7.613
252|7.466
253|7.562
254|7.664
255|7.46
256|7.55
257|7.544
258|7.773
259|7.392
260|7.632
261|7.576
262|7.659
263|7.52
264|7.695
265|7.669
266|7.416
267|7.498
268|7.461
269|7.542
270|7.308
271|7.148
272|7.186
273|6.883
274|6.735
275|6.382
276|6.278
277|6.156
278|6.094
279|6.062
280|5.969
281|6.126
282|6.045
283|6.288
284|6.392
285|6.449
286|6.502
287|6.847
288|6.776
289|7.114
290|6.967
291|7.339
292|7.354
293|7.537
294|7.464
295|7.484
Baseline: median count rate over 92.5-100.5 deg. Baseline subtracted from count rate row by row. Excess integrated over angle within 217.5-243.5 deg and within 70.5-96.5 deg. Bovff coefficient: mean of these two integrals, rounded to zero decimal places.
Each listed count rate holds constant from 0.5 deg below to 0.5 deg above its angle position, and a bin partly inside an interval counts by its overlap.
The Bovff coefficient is -27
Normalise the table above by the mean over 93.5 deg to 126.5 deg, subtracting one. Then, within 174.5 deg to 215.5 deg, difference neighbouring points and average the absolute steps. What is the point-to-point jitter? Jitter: 0.016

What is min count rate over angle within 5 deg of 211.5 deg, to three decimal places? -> 7.271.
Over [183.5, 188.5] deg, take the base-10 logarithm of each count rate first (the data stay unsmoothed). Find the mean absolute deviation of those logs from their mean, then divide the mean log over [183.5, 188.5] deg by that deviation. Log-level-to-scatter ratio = 137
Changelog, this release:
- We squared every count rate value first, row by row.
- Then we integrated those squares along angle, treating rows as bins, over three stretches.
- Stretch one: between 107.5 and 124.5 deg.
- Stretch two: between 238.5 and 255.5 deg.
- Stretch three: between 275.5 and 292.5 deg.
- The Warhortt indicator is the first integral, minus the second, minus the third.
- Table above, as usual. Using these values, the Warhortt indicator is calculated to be -580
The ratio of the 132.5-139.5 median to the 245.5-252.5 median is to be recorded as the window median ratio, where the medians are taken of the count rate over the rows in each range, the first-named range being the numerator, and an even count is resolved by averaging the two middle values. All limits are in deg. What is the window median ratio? 1.04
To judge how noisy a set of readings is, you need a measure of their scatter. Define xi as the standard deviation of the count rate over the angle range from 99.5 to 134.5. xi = 0.15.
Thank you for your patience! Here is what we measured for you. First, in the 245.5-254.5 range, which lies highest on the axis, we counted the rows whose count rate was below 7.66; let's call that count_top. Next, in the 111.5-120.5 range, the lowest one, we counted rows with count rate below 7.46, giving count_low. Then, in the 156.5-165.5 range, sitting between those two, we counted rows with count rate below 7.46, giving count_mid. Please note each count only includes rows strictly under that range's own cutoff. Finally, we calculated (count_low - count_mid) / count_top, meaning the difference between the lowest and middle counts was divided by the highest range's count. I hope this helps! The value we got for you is -0.33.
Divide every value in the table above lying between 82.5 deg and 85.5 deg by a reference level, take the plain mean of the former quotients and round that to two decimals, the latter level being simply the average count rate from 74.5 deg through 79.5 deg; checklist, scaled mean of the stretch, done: 1.25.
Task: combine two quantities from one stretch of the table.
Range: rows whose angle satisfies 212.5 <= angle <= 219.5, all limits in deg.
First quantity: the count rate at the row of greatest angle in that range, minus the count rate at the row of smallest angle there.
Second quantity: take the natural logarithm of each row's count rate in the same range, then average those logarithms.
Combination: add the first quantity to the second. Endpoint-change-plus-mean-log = 2.08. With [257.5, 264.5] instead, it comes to 1.95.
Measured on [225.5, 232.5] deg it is 1.93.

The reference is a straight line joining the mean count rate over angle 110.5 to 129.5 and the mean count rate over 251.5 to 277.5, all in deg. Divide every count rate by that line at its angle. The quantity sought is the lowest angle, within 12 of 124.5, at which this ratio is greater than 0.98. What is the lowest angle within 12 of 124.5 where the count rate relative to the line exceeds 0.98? 113 deg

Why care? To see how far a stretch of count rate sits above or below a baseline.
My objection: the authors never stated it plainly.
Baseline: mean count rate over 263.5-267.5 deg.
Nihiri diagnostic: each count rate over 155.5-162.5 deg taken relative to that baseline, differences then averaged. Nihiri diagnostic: 0.02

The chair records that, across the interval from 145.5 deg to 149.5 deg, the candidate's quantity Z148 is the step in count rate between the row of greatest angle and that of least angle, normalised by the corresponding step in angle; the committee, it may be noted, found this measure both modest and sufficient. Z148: -0.19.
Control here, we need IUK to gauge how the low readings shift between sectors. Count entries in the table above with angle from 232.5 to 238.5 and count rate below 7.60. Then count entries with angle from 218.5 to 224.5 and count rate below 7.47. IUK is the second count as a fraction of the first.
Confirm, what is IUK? 0.3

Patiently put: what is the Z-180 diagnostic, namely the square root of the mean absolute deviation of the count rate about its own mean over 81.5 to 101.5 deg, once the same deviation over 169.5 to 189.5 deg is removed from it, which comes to 0.81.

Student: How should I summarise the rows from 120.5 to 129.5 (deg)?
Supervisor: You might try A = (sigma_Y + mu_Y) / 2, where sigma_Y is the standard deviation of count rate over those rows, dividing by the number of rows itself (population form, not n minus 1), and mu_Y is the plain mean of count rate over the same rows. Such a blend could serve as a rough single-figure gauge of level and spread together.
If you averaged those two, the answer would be 4.09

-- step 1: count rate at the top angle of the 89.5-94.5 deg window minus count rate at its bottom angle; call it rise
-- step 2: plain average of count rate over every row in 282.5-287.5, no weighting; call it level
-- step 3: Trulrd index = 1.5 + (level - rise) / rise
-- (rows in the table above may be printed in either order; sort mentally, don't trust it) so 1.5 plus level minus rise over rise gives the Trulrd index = 10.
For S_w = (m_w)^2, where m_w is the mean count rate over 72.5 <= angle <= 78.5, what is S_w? 21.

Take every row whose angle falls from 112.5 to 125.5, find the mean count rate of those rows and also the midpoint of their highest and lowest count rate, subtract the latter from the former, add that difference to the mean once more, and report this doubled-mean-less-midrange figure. 8.1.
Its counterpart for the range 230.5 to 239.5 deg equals 7.3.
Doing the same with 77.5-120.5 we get 7.9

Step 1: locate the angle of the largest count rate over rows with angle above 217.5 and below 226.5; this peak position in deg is 220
